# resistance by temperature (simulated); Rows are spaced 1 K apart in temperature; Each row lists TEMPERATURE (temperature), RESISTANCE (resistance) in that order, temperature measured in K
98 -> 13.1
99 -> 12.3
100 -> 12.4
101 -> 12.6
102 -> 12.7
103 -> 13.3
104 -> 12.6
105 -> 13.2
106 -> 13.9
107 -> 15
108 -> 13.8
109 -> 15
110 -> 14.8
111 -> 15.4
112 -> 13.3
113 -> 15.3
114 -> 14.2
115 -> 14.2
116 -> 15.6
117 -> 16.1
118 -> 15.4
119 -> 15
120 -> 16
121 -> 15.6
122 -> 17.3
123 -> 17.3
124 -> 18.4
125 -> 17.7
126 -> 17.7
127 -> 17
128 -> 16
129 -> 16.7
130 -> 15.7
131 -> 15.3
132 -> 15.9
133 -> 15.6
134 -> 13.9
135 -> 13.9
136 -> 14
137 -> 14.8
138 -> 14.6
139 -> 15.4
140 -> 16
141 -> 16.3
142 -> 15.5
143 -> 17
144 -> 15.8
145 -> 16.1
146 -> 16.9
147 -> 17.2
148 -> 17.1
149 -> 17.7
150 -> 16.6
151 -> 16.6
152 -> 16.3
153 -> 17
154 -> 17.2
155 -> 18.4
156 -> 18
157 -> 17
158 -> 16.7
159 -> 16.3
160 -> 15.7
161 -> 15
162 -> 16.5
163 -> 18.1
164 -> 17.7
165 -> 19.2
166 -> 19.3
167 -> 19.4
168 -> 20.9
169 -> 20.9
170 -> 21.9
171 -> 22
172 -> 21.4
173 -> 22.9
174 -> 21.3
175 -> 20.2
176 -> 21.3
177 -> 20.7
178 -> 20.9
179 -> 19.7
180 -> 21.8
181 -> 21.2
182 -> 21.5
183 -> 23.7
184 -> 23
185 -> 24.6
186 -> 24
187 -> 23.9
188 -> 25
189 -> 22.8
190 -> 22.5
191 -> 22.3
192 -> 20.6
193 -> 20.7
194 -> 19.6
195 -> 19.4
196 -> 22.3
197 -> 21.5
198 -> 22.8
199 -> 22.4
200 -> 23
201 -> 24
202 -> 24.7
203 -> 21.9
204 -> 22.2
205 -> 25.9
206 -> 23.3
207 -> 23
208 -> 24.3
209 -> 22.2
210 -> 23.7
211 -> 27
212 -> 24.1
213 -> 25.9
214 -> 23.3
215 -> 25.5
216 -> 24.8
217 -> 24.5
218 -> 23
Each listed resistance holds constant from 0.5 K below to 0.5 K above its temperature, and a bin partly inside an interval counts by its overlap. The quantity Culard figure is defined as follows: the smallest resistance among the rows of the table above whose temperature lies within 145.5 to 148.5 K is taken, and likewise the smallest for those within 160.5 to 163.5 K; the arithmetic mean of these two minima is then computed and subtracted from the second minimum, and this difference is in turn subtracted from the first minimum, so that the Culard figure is 18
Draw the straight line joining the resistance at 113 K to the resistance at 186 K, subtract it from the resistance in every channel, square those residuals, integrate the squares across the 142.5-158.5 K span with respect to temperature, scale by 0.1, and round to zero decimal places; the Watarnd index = 13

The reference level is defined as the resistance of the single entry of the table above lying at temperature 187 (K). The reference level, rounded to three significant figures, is 23.9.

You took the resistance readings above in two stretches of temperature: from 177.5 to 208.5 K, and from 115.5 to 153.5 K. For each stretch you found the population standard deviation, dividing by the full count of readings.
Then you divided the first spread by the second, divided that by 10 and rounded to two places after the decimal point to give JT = 0.15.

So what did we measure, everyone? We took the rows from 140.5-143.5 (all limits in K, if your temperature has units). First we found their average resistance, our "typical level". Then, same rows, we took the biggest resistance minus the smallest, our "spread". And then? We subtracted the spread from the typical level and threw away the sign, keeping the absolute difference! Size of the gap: 15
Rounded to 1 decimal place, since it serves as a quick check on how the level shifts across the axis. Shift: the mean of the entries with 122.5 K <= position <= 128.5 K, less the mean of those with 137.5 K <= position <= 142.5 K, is 1.8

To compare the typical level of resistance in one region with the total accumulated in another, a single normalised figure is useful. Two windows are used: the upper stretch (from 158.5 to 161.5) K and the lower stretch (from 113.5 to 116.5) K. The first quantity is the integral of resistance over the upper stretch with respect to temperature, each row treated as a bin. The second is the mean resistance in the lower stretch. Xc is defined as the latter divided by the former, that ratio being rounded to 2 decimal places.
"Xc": 0.31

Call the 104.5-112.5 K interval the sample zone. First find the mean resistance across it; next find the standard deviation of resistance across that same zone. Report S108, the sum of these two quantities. 15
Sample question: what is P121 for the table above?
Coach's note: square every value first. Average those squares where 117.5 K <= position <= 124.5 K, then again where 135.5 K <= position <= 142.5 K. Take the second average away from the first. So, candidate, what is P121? 39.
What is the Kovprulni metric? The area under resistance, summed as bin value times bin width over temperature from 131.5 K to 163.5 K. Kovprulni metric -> 519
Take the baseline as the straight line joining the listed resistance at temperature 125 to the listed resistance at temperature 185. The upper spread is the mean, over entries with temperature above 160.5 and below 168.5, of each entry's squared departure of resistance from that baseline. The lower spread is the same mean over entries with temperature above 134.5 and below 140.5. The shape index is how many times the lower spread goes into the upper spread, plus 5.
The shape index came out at 5.94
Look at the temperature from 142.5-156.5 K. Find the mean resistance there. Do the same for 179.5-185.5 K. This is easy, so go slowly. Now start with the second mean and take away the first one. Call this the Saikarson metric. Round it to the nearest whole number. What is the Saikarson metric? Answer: 6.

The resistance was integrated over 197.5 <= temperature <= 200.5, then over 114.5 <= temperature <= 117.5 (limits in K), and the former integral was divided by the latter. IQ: 1.5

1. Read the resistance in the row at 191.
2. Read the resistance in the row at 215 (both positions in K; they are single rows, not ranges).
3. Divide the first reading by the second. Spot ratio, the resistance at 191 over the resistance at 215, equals 0.87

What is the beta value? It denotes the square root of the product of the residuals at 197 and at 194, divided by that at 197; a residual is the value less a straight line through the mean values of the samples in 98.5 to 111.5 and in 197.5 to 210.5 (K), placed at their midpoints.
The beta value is -1.5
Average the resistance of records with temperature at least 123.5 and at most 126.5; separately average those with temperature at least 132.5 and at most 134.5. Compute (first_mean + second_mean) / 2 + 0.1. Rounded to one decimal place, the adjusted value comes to 16.4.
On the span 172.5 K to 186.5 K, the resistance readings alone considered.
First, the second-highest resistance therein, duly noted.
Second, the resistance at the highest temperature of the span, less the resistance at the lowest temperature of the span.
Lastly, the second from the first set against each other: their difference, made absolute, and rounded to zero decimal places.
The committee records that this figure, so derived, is 23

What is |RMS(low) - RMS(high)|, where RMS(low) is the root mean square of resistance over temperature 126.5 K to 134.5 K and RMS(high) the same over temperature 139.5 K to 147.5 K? 0.6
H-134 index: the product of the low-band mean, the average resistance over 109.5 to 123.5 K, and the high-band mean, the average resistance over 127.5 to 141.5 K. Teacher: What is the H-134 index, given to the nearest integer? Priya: 235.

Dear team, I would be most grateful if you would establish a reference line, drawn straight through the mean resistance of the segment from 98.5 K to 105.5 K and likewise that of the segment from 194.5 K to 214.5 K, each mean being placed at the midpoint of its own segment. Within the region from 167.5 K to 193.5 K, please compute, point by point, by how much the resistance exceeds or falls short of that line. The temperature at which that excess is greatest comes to 188 K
